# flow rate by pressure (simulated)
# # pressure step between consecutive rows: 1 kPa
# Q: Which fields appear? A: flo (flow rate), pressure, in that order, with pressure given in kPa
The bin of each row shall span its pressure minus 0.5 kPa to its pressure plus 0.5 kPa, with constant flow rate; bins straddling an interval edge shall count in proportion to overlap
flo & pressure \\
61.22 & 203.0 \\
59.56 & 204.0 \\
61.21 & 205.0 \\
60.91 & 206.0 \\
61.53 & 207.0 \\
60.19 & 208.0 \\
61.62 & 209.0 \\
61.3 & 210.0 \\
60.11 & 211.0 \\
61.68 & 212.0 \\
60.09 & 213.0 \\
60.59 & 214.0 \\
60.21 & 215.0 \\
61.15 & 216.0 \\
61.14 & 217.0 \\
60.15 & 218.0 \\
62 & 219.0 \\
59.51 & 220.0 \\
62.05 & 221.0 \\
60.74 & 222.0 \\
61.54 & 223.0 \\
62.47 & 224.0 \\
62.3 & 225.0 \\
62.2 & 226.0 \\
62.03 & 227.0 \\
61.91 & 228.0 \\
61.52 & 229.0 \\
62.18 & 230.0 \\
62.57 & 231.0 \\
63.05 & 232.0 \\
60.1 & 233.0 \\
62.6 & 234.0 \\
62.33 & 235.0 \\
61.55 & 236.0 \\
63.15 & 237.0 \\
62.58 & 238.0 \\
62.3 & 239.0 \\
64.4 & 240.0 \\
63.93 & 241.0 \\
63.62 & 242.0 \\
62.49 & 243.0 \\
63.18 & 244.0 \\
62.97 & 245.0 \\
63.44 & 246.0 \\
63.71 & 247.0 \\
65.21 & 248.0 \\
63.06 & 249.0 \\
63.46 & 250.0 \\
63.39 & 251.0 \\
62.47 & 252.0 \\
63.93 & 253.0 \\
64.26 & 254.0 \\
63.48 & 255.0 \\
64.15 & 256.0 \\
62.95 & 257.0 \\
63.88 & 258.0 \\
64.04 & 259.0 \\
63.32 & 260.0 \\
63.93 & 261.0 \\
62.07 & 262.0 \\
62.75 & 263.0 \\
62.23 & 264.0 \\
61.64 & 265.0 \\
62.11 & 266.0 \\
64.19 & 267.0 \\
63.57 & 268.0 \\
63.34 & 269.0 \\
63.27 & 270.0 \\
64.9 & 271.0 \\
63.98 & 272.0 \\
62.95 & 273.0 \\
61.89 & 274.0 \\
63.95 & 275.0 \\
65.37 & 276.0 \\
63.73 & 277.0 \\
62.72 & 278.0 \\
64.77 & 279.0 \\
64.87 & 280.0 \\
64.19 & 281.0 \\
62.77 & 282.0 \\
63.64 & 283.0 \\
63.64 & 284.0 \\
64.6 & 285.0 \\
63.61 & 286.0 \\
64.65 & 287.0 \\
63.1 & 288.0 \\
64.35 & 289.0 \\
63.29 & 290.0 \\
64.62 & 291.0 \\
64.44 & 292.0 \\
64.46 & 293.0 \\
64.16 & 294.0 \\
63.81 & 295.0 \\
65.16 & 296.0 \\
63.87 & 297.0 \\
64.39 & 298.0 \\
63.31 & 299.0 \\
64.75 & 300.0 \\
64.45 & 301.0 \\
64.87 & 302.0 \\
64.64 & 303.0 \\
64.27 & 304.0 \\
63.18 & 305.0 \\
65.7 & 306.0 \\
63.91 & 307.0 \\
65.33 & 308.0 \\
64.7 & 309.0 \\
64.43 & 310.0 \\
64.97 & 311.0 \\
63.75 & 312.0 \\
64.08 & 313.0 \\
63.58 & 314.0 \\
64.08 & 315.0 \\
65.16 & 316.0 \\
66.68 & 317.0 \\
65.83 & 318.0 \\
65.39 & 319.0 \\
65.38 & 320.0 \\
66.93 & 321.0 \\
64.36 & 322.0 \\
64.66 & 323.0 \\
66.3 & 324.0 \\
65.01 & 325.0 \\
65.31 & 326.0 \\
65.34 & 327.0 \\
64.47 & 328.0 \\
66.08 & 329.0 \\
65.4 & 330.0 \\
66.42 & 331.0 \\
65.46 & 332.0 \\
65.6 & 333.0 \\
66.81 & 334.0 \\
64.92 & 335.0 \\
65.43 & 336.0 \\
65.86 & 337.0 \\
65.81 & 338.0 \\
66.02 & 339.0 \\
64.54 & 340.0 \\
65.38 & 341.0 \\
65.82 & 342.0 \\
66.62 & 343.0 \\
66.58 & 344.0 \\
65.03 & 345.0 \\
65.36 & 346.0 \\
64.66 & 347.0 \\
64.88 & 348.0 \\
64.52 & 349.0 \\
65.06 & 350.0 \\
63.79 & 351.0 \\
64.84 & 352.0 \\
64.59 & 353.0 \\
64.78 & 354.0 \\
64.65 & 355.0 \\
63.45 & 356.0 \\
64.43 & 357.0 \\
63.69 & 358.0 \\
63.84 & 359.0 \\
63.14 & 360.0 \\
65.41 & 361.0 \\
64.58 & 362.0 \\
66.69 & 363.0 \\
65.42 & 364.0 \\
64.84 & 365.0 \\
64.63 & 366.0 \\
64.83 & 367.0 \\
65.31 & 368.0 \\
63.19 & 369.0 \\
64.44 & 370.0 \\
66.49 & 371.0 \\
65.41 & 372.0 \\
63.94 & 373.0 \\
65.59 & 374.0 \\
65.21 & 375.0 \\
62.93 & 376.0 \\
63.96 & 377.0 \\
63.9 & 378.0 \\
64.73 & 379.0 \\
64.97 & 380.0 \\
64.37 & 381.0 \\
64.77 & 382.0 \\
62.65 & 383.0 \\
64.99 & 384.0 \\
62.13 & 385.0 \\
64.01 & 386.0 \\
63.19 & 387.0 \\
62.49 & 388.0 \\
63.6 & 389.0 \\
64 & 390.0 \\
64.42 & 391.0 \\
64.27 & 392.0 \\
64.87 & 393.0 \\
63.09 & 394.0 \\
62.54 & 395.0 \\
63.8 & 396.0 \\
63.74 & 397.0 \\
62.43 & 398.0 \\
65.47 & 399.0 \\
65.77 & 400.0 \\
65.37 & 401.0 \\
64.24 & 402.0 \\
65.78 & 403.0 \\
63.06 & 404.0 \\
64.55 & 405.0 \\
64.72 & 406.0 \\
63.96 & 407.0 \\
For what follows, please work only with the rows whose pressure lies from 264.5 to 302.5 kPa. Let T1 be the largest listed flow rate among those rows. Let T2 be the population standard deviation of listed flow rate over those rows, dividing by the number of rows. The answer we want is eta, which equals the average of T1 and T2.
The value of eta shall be 33.1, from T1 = 65.37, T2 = 0.88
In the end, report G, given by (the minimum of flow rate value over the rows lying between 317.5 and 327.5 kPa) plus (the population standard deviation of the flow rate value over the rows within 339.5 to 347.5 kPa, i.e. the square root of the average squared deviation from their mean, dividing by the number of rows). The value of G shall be 65.1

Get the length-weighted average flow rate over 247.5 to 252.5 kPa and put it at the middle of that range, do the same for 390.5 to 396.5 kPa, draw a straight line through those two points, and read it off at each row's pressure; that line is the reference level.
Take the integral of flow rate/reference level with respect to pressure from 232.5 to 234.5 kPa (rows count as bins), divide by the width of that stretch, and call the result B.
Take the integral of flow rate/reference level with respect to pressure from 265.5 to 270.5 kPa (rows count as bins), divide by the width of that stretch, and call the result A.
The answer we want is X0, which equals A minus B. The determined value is 0.029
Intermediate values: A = 1.00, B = 0.97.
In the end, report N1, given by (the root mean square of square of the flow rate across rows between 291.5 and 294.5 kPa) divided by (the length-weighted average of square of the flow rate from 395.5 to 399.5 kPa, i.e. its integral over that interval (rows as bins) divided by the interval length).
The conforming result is 1.02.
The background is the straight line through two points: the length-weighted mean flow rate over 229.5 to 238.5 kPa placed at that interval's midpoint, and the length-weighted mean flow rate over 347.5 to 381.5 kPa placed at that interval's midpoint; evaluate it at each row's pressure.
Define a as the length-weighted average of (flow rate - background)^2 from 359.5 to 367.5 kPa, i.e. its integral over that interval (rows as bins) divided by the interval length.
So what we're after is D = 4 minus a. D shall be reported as 3.01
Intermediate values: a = 0.988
